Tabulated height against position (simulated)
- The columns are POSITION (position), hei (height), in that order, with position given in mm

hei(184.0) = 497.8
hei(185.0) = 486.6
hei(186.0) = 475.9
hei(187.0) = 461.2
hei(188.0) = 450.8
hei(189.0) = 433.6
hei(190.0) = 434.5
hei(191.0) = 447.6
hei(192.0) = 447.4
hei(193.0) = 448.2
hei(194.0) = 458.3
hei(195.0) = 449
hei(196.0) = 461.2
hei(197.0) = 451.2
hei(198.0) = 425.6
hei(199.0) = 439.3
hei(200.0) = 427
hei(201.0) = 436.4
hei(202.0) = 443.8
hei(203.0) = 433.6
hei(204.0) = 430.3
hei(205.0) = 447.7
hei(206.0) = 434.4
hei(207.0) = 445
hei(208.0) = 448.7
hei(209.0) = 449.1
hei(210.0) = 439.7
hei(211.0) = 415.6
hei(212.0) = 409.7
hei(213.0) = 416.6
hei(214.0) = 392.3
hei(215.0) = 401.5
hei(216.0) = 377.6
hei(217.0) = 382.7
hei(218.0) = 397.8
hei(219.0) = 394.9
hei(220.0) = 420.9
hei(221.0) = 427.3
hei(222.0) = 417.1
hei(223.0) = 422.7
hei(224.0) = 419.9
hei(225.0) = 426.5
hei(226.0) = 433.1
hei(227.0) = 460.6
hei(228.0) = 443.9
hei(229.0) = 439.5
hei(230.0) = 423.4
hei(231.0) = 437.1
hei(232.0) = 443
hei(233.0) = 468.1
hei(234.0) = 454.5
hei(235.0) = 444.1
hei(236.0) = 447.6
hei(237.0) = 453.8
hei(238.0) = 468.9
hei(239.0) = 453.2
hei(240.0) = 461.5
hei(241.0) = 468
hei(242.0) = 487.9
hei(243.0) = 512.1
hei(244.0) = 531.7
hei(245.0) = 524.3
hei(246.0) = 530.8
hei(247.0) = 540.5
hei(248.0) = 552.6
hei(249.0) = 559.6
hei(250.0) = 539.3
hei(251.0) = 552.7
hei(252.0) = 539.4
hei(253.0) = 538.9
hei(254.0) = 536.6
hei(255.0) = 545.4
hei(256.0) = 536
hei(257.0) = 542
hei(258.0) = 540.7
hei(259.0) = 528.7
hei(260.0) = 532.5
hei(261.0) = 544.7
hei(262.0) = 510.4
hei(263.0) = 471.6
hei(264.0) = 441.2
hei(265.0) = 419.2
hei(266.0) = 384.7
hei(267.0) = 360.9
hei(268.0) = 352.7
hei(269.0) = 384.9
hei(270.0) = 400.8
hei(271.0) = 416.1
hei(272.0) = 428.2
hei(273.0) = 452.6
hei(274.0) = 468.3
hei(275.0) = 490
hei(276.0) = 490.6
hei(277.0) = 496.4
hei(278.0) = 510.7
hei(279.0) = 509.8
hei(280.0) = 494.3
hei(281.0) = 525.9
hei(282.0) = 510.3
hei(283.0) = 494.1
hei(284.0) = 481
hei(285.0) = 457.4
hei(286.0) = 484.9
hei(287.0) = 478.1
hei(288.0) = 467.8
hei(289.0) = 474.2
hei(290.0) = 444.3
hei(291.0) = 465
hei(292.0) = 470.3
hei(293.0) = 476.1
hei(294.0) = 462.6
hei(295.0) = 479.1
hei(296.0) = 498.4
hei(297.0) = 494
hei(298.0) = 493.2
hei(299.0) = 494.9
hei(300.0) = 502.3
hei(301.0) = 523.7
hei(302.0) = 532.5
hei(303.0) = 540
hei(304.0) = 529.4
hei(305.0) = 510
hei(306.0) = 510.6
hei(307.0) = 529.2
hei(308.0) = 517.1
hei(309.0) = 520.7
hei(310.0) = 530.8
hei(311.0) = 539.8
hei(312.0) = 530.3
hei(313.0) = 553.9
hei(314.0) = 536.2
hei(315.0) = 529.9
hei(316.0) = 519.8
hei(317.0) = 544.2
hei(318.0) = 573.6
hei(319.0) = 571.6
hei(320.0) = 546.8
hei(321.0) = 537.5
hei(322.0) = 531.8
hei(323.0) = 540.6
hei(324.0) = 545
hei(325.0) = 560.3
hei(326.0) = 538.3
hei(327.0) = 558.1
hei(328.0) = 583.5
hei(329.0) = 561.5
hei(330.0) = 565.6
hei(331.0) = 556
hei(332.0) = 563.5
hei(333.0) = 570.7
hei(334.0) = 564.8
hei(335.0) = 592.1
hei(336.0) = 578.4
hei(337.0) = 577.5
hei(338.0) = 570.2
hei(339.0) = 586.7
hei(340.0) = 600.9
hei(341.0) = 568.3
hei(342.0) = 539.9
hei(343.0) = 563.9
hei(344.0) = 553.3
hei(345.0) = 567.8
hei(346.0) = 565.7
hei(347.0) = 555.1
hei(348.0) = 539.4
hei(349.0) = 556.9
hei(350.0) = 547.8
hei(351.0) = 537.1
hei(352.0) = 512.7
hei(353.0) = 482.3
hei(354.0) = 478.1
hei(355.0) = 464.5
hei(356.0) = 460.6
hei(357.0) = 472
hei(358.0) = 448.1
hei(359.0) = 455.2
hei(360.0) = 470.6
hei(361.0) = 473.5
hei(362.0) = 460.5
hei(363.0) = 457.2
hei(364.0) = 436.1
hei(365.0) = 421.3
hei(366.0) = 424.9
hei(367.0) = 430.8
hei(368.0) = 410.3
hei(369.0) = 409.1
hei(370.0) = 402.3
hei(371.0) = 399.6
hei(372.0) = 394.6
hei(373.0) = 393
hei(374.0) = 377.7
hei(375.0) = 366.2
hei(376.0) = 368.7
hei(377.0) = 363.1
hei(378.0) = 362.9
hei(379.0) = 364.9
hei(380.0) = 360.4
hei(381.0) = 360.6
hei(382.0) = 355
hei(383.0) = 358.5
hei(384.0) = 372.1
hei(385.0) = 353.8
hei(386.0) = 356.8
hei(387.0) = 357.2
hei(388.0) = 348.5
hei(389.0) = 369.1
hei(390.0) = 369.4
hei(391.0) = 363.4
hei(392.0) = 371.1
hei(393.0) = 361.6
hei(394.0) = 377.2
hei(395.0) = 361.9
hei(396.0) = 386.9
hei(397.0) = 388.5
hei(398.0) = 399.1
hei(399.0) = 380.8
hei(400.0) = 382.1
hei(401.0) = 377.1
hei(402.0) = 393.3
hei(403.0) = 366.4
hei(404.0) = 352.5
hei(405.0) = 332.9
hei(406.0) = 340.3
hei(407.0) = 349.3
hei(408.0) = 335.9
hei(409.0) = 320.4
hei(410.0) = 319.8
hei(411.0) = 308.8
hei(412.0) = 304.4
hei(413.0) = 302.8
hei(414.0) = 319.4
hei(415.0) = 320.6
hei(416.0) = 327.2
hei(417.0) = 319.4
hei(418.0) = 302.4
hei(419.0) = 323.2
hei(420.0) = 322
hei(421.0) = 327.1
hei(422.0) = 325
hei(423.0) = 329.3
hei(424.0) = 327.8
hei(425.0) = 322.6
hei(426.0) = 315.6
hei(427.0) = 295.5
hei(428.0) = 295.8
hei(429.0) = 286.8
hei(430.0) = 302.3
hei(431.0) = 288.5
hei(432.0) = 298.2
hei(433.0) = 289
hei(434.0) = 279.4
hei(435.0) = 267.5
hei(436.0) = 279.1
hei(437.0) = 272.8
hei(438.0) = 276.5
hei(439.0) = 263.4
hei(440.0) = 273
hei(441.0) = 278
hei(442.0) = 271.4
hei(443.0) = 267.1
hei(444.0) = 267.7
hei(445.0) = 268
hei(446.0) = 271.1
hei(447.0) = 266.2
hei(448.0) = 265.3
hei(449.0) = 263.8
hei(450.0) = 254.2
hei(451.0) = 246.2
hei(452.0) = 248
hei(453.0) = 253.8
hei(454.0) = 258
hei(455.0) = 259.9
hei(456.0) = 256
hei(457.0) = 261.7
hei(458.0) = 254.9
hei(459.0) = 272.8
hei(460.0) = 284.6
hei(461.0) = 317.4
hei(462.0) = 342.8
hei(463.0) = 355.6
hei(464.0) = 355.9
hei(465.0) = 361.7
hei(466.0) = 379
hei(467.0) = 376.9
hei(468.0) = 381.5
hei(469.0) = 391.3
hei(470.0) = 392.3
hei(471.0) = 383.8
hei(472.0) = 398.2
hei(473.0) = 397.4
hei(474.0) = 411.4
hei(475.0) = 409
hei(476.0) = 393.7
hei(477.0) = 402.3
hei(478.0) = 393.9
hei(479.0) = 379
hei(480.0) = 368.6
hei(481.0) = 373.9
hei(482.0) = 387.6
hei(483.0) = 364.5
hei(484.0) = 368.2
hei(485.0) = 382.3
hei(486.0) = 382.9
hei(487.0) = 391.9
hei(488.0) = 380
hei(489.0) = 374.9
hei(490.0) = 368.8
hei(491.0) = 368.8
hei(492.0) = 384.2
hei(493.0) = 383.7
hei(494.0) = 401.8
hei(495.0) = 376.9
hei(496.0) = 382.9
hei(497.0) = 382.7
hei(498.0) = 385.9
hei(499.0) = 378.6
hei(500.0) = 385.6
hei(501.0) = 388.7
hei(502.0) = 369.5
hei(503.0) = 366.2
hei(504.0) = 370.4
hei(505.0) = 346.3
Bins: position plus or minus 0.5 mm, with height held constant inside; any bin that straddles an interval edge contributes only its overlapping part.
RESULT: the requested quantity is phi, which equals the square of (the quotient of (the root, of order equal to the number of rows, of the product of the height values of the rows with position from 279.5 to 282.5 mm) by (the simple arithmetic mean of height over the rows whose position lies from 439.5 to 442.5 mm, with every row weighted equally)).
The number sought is 3.46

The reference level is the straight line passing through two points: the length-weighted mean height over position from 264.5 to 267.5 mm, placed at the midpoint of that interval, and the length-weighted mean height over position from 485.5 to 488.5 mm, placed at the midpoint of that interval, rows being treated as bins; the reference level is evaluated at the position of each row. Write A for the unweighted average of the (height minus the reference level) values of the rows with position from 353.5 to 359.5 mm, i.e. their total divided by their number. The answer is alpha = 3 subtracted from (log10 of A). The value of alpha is -1.1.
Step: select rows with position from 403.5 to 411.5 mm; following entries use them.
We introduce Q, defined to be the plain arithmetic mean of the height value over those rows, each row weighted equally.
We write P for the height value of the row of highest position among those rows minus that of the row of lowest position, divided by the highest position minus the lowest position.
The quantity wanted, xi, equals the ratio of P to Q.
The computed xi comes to -0.019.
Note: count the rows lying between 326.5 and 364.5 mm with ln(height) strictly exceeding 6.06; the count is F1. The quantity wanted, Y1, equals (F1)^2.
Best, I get 1444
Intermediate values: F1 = 38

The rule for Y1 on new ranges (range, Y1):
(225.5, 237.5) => 121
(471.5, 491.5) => 0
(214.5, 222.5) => 0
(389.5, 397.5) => 0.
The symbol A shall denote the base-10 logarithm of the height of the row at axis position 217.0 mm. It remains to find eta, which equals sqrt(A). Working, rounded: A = 2.58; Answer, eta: 1.61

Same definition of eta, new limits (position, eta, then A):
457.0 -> 1.55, 2.42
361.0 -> 1.64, 2.68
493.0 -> 1.61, 2.58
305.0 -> 1.65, 2.71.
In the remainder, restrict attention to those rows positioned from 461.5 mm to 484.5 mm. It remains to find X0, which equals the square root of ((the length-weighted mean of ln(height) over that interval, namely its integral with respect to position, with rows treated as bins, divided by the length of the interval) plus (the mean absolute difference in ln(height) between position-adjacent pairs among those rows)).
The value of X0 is 2.44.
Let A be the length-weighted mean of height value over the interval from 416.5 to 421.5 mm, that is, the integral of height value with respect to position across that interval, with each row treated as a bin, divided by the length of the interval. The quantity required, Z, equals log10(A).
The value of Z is 2.50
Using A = 319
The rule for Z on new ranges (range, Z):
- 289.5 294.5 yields 2.67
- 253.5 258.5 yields 2.73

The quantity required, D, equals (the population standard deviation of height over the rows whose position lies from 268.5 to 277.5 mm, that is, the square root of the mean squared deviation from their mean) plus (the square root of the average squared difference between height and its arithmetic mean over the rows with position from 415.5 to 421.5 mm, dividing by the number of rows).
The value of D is 48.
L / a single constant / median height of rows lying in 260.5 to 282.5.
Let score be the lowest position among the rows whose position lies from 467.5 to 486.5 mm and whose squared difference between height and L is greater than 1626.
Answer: 468.0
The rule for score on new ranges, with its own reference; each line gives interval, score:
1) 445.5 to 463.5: 446.0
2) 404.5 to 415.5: 405.0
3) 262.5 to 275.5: 265.0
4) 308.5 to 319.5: 309.0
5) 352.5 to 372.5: 365.0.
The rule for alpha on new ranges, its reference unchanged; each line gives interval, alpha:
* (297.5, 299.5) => -1.0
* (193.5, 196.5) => -1.2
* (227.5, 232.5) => -1.3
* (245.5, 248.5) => -0.8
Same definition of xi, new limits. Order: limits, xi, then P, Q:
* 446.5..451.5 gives -0.019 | -5.0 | 259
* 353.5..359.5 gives -0.010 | -4.6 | 463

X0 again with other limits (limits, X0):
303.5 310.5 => 2.51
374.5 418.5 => 2.43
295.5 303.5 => 2.50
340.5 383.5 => 2.48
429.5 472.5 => 2.39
